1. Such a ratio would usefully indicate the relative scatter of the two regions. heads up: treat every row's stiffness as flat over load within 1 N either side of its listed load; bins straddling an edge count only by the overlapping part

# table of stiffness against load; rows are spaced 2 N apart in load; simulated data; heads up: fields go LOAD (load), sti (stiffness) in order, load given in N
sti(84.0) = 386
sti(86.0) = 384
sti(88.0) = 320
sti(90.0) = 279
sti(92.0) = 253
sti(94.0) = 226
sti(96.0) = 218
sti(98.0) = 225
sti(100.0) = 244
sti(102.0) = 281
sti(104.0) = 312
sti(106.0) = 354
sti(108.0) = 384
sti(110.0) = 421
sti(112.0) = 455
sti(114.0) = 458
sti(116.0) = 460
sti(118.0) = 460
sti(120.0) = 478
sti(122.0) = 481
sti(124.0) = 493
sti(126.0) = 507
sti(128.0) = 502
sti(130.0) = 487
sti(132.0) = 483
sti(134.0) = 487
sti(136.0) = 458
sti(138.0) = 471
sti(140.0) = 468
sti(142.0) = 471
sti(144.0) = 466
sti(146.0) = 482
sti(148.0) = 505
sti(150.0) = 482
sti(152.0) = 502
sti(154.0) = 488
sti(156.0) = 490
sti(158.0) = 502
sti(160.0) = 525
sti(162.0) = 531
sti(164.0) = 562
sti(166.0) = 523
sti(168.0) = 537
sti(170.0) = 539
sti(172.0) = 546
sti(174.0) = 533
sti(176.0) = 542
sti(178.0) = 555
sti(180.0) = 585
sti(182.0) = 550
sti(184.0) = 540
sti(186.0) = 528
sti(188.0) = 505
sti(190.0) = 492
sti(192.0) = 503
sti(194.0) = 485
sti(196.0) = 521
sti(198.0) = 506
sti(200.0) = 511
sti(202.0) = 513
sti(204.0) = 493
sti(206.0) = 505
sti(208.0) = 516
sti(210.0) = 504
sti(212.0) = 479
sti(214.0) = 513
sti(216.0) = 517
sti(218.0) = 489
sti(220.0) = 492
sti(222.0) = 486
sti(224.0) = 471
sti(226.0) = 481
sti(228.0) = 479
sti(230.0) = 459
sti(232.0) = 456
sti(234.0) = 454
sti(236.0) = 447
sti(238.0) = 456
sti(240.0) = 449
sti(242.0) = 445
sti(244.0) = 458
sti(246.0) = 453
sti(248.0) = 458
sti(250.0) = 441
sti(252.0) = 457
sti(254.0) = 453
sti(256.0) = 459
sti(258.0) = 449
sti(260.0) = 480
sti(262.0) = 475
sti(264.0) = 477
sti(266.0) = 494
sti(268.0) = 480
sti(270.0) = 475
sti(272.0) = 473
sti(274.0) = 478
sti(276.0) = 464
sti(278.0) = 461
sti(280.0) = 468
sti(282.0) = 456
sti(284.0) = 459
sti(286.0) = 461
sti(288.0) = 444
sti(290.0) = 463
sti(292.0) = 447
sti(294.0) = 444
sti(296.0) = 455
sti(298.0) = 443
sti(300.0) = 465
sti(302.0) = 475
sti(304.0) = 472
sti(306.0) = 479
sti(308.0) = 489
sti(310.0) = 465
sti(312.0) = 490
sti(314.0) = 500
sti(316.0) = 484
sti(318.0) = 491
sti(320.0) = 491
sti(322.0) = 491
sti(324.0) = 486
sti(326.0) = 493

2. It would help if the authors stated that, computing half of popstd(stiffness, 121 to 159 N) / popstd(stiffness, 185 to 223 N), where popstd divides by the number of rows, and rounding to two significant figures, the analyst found 0.52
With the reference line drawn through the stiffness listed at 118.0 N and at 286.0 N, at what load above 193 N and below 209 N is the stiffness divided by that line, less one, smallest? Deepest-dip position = 194.0 N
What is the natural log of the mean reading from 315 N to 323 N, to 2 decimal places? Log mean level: 6.19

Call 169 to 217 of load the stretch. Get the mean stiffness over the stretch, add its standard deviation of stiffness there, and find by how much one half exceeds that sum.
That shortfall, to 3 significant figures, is -544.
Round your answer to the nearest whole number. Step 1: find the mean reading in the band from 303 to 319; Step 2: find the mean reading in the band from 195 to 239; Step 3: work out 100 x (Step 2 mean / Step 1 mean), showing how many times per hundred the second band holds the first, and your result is 101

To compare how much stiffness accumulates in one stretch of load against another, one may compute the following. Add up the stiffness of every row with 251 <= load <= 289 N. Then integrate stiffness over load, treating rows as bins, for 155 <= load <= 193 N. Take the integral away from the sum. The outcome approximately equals -11313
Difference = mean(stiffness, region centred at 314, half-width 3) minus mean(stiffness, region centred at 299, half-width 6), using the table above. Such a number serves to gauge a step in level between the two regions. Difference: 32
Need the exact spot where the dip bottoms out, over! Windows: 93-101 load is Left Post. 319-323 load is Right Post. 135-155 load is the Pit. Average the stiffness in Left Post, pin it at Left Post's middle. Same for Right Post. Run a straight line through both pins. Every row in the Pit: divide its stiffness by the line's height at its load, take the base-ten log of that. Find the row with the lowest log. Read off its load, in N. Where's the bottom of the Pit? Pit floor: 144.0 N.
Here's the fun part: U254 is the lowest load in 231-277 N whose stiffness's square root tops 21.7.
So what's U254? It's 260.0 N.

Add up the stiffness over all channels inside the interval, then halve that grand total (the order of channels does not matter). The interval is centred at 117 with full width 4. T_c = 460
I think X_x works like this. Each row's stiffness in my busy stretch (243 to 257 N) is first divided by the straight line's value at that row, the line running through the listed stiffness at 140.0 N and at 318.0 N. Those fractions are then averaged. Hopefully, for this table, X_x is 0.94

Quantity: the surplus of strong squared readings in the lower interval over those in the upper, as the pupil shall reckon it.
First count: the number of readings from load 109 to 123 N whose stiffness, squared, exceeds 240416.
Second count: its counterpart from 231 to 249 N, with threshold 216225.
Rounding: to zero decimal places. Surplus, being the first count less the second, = 0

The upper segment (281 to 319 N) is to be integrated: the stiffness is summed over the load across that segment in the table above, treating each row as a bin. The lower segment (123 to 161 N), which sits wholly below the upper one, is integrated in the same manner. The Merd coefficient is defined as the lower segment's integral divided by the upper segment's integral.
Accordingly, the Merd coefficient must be 1.04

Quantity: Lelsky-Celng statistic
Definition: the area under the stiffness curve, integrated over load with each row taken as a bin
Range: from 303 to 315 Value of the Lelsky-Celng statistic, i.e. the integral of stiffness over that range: 5790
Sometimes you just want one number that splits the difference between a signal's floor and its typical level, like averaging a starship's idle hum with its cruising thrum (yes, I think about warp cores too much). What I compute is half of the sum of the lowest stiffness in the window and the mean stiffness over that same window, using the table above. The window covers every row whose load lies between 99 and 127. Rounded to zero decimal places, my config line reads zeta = 329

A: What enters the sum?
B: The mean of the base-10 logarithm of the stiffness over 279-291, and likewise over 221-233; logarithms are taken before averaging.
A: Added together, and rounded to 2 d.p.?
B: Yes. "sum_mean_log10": 5.34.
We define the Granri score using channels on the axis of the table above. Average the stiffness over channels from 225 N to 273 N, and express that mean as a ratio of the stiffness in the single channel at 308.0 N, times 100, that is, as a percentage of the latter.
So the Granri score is 95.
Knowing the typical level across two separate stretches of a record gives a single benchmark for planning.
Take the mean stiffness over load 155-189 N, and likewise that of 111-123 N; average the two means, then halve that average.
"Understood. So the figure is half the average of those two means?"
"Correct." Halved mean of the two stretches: 250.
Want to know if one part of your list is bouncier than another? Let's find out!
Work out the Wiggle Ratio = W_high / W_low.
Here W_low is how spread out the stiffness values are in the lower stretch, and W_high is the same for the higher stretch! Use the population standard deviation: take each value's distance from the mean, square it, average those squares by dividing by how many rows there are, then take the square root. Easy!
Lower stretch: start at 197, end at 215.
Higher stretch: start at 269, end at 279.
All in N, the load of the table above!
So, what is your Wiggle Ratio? 0.59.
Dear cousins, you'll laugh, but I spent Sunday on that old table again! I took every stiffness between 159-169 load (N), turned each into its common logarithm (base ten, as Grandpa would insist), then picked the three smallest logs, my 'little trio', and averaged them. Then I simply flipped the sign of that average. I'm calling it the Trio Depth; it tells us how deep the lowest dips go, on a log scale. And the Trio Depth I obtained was -2.72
